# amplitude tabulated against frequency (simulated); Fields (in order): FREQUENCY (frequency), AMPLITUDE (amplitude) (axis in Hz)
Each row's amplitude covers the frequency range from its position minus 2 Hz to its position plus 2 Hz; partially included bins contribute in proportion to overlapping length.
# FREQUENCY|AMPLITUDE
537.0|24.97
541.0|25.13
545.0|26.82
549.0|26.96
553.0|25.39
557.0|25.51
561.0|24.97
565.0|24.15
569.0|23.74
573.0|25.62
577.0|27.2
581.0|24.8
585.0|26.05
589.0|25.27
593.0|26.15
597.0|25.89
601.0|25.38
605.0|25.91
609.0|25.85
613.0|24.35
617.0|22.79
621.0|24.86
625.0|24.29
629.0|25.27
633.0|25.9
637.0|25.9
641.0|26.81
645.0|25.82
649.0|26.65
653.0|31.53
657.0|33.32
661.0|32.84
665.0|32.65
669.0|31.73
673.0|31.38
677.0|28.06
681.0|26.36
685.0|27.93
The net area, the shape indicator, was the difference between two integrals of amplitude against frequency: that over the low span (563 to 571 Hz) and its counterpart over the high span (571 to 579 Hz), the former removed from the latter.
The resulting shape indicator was 20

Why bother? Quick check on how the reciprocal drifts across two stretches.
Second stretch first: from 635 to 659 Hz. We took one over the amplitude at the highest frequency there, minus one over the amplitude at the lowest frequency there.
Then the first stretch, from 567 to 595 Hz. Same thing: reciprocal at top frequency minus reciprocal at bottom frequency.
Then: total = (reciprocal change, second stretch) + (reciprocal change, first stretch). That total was -0.0125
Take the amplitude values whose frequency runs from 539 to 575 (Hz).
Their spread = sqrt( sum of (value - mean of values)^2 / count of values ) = 1.00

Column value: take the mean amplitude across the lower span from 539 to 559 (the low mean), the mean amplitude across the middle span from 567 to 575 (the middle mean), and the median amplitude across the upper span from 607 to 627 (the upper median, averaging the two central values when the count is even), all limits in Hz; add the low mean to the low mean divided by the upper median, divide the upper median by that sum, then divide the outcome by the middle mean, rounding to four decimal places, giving 0.0365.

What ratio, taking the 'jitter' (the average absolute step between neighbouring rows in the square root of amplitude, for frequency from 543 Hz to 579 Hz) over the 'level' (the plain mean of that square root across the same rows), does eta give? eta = 0.017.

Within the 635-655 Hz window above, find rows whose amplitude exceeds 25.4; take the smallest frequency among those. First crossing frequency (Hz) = 637.0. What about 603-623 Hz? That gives 605.0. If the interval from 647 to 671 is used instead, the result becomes 649.0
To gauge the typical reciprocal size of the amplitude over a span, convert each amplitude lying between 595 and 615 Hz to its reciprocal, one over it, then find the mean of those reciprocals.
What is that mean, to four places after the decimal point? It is 0.0393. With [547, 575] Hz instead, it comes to 0.0398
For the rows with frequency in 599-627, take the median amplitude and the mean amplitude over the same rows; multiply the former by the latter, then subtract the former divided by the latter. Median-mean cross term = 615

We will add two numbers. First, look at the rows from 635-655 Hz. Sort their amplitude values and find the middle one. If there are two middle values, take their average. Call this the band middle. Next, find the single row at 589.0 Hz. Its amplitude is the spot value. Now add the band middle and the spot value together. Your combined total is 51.9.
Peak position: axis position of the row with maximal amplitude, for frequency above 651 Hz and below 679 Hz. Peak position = 657.0 Hz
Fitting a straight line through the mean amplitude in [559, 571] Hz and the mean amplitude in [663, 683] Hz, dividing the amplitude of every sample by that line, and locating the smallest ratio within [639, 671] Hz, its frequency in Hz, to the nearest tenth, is 645.0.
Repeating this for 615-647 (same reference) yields 617.0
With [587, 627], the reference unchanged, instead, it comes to 617.0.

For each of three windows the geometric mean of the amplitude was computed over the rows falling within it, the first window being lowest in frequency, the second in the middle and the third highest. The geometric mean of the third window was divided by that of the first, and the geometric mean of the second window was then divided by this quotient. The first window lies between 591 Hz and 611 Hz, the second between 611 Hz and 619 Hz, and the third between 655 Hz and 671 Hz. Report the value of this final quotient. 19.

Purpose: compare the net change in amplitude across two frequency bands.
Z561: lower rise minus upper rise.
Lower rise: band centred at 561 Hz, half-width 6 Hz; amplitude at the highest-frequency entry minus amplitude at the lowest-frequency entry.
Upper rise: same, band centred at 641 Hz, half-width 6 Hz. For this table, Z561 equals -1.3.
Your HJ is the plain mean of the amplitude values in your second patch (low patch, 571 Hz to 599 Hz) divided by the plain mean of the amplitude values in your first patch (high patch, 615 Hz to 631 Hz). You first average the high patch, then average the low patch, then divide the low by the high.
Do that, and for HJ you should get 1.06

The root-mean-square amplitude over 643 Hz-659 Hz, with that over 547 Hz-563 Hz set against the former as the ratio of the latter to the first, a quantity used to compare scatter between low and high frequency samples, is 0.87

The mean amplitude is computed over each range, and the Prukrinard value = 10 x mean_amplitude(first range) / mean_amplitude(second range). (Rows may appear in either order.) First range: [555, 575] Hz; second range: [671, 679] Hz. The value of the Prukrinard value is 8.3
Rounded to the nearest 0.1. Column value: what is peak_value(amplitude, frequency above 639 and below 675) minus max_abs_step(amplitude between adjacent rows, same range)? 28.4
